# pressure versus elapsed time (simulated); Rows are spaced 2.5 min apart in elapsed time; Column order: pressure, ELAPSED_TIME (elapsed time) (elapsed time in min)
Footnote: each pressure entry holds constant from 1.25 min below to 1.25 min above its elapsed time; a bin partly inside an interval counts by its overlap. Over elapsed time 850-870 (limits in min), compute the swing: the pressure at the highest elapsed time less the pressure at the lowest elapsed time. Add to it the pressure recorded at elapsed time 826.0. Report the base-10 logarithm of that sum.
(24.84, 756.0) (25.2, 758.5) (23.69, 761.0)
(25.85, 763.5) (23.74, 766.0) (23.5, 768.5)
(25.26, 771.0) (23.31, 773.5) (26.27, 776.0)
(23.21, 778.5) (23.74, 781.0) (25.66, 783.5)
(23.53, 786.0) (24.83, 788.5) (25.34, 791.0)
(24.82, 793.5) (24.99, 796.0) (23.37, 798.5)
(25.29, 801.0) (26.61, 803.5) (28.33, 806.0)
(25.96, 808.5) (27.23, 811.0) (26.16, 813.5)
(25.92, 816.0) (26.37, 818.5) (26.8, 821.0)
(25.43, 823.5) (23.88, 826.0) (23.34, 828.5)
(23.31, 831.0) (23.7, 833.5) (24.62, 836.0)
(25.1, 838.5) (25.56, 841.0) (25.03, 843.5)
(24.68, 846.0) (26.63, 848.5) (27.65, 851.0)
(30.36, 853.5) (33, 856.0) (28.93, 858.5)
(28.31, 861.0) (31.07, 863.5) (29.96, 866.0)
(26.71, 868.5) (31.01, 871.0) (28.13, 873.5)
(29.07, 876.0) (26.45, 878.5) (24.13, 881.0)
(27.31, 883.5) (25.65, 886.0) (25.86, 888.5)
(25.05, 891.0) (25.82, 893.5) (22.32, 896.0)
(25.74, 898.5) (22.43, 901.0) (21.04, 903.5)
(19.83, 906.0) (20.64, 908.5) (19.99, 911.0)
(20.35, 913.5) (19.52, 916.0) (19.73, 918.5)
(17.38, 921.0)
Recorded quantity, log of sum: 1.36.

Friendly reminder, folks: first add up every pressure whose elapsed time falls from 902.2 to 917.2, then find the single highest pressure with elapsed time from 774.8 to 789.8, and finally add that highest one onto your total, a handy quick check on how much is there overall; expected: 148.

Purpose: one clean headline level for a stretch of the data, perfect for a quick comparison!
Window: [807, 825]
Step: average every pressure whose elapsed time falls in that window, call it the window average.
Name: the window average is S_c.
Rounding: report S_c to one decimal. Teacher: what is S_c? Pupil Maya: 26.3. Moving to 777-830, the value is 25.3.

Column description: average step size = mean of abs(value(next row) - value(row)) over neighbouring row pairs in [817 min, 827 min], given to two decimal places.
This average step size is 1.12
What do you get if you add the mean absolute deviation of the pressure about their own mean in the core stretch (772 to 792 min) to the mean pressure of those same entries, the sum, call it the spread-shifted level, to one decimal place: 25.5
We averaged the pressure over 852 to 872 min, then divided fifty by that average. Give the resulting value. 1.67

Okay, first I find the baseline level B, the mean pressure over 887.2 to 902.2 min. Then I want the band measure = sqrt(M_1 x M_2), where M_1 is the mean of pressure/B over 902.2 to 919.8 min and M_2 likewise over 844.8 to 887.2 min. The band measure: 0.971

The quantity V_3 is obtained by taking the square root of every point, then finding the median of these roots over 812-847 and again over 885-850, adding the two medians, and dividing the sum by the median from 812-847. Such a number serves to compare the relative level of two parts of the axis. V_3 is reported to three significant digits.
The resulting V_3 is 2.07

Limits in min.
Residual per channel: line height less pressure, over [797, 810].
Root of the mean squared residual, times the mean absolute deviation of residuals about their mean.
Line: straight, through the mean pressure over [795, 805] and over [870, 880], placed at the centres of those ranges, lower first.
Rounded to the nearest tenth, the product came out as 2.0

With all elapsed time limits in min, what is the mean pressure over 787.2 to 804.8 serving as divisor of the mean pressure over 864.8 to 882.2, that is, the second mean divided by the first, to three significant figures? 1.12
